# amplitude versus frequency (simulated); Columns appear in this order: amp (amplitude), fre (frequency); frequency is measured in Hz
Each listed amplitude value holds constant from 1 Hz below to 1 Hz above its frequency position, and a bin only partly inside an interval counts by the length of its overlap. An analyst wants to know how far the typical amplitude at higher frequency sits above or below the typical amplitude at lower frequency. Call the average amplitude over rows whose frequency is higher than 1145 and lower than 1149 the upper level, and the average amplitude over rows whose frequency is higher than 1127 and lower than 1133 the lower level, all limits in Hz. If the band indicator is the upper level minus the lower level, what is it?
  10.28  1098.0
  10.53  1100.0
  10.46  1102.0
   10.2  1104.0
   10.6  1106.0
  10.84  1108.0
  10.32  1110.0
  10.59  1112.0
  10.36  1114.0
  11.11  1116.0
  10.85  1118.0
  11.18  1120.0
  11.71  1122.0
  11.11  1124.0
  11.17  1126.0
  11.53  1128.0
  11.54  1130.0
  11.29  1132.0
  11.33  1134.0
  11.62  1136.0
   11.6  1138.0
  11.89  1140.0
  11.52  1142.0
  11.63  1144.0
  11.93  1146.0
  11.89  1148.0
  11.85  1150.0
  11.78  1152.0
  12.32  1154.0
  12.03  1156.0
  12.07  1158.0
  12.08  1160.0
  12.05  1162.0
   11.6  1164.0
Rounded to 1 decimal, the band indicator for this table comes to 0.5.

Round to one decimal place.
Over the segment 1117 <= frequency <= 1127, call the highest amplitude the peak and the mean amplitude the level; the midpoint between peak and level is 11.5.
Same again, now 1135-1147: 11.8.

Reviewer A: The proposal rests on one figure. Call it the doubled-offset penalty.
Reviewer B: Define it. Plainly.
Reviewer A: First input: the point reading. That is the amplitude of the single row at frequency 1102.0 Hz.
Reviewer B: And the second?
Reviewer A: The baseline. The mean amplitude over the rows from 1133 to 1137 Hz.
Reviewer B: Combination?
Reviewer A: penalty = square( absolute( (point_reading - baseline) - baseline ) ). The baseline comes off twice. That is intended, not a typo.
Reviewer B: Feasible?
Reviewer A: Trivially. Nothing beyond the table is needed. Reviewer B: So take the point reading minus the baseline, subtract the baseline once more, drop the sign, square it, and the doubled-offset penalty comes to 156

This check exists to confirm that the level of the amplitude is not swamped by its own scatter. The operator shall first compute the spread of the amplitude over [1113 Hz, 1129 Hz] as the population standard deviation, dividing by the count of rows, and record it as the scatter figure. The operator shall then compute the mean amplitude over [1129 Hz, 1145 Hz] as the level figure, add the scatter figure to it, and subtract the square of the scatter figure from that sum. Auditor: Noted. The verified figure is 11.79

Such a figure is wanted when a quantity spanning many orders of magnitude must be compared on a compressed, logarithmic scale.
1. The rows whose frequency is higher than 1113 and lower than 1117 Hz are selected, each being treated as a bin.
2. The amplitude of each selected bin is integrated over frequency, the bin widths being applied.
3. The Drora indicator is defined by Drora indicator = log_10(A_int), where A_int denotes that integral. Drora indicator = 1.63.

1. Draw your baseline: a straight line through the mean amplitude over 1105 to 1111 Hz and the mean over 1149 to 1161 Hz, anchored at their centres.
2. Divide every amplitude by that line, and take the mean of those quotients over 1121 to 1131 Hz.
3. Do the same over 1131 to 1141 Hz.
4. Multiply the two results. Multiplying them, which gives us 1.03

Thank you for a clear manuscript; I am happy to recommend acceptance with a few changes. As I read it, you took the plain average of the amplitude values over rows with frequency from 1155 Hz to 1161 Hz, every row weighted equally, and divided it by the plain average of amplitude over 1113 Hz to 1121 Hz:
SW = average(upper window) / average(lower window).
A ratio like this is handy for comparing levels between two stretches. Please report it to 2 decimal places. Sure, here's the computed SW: 1.11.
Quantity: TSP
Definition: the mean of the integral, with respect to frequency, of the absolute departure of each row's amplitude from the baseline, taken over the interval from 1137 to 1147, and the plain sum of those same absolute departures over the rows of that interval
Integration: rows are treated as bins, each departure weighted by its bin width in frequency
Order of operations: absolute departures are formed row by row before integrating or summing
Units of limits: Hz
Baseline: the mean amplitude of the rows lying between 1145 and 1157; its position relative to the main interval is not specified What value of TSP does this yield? 1.9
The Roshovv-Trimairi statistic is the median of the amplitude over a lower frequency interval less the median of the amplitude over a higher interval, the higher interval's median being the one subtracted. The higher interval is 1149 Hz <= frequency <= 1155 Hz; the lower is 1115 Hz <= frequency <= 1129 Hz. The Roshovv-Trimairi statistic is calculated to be -0.68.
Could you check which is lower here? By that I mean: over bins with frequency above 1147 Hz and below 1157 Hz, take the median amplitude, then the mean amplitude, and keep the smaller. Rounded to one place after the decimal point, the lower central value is 11.9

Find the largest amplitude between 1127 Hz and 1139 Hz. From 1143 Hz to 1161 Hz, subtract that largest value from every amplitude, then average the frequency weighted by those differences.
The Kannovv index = 1154.0 Hz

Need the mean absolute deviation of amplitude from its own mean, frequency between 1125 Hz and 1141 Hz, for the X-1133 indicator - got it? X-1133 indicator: 0.17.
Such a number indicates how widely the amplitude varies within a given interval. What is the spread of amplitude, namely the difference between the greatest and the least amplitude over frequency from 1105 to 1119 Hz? 0.79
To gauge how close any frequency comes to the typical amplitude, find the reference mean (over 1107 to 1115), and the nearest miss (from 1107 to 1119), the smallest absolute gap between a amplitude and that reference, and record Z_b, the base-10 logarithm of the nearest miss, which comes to -1.20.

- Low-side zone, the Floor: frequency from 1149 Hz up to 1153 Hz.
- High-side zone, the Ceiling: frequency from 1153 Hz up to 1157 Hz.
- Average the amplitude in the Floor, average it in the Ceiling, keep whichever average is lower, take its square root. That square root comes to 3.44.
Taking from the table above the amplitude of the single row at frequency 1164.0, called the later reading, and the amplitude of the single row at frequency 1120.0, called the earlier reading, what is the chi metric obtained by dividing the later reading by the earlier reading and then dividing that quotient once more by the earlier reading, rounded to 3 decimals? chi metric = 0.093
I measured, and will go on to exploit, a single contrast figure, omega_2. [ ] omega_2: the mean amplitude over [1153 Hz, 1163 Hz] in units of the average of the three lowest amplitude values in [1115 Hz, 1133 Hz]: 1.10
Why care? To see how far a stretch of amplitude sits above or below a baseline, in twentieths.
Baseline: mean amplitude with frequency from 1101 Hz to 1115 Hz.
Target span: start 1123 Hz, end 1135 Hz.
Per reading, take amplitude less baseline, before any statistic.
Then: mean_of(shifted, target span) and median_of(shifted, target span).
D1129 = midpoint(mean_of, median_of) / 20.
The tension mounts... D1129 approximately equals 0.042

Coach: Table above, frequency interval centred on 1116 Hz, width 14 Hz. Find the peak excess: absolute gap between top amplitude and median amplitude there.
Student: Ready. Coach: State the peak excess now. 0.86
